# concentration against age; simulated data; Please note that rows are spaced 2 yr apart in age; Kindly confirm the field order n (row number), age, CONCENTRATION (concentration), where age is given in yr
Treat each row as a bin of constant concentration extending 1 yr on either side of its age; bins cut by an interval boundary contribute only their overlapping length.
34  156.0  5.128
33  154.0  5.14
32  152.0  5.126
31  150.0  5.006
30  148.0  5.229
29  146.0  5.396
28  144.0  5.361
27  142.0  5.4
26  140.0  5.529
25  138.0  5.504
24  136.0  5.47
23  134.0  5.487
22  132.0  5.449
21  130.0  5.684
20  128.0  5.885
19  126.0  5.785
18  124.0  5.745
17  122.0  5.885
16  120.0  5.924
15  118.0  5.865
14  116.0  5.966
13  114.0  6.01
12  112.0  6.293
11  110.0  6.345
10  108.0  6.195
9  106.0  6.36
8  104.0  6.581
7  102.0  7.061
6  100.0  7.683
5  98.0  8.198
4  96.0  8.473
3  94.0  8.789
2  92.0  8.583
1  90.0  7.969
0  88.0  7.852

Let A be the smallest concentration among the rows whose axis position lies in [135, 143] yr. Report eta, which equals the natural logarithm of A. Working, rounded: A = 5.4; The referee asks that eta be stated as 1.69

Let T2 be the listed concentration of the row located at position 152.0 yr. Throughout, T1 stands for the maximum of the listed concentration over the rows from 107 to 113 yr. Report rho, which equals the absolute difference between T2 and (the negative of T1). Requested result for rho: 11.5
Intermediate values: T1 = 6.345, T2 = 5.126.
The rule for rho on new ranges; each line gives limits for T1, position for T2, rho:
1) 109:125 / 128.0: 12.2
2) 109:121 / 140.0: 11.9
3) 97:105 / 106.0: 14.6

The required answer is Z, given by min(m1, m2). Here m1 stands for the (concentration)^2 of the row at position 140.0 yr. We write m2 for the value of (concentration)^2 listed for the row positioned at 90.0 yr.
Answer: 30.6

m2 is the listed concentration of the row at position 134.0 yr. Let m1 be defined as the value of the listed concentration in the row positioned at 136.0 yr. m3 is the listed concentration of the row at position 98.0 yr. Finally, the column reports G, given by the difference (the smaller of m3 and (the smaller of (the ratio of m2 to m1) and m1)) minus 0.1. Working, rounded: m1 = 5.47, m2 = 5.487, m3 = 8.198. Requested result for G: 0.90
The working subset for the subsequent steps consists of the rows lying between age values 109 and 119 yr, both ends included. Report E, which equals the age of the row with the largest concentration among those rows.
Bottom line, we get 110.0 yr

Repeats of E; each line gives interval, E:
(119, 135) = 120.0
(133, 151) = 140.0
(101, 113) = 102.0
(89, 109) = 94.0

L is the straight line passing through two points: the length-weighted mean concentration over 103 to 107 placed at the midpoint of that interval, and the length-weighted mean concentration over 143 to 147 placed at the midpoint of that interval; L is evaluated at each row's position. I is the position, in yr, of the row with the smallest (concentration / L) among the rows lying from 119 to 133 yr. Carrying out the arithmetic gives 132.0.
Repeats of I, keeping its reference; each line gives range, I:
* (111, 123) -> 118.0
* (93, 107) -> 106.0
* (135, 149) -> 136.0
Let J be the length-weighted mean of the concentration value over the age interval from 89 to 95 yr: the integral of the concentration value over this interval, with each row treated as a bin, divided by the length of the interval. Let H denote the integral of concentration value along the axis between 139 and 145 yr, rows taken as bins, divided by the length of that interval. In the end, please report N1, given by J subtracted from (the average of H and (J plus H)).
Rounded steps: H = 5.4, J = 8.4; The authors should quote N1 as 1.2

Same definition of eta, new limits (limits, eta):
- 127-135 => 1.70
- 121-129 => 1.75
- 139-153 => 1.61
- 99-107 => 1.85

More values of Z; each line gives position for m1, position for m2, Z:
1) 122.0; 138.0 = 30.3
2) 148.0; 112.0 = 27.3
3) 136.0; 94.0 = 29.9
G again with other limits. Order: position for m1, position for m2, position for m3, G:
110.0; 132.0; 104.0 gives 0.76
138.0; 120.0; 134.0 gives 0.98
